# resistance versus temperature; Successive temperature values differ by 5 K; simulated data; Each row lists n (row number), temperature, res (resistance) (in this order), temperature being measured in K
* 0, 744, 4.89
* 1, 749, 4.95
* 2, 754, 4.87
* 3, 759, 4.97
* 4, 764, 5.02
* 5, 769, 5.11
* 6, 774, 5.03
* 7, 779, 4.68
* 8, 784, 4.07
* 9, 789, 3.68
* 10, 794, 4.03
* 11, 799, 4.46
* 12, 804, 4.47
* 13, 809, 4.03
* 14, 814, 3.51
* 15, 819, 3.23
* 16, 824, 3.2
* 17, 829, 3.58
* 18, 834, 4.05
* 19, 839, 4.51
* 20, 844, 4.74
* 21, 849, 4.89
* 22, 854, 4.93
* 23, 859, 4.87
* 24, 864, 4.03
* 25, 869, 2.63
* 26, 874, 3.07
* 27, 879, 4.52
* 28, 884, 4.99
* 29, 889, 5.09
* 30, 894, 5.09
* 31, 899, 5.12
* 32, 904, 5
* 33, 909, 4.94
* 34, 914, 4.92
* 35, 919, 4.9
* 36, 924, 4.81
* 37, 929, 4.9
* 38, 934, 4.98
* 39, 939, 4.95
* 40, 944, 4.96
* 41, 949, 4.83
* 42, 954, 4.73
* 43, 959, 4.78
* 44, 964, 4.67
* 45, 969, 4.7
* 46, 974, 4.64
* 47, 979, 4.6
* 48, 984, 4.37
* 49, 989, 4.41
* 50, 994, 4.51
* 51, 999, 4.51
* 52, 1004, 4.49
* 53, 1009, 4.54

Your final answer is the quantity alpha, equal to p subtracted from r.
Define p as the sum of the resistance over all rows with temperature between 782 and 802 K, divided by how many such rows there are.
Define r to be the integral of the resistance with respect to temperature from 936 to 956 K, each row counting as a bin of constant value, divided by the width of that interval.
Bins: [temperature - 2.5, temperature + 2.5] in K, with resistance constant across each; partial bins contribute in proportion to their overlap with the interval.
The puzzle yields 0.81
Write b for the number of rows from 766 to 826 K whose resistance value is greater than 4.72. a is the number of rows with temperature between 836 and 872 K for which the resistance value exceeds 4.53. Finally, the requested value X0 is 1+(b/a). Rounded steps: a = 4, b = 2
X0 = 1.5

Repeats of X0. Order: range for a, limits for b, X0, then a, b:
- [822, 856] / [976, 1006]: 1.0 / 3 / 0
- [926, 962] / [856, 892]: 1.4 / 7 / 3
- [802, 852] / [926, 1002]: 4.5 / 2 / 7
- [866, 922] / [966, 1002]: 1.0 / 8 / 0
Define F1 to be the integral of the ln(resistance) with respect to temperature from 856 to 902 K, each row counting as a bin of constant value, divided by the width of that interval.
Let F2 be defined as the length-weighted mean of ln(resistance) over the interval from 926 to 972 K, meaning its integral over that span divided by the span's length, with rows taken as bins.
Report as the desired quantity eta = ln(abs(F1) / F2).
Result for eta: -0.08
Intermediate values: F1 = 1.46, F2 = 1.57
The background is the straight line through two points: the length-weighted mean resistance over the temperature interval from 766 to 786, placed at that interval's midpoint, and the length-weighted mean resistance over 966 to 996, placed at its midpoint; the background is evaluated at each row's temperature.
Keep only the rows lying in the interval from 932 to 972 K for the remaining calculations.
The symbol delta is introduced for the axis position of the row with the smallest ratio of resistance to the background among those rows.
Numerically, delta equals 964 K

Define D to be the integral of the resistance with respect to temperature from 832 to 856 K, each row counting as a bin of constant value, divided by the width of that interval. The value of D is 4.63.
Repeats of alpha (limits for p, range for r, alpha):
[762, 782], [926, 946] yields -0.02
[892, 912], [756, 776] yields -0.01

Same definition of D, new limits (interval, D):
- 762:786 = 4.79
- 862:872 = 3.28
